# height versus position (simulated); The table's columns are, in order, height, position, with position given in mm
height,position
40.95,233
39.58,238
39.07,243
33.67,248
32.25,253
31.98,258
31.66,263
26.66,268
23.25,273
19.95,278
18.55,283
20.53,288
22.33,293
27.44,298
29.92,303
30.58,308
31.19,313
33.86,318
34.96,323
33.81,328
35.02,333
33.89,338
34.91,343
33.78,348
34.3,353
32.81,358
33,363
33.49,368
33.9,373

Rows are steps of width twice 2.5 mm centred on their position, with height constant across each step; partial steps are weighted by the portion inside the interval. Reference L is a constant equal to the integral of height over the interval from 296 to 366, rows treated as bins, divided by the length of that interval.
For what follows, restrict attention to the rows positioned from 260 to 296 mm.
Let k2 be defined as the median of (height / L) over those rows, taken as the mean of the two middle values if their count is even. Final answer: 0.68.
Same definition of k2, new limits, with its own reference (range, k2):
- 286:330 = 0.93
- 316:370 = 1.03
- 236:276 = 0.98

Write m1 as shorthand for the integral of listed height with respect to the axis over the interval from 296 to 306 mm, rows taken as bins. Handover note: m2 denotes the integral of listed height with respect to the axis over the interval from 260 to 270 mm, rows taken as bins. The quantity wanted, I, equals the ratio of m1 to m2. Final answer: 0.98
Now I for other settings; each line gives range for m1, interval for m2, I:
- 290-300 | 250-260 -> 0.76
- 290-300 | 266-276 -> 1.00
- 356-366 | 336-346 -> 0.96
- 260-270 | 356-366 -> 0.89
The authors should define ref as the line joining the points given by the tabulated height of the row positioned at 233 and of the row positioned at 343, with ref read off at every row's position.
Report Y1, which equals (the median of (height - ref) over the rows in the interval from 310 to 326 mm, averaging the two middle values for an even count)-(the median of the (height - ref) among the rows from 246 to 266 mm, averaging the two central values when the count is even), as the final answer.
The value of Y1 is 5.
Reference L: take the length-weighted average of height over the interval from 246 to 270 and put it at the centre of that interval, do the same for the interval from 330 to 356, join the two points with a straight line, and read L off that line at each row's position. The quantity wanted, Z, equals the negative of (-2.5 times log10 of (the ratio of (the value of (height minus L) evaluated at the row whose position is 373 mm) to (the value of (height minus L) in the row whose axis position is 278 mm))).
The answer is -2.3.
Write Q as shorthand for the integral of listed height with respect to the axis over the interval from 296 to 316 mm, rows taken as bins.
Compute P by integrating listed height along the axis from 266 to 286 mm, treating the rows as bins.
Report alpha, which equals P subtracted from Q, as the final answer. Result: 160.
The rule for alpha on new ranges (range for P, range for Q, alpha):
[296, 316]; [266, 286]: -160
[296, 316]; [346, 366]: 70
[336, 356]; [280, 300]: -243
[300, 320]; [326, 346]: 64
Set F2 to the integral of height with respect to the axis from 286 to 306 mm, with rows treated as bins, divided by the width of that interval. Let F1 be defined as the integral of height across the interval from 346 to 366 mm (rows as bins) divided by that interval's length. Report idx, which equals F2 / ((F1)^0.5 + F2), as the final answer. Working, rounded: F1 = 33.5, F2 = 25.3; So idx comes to 0.8139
